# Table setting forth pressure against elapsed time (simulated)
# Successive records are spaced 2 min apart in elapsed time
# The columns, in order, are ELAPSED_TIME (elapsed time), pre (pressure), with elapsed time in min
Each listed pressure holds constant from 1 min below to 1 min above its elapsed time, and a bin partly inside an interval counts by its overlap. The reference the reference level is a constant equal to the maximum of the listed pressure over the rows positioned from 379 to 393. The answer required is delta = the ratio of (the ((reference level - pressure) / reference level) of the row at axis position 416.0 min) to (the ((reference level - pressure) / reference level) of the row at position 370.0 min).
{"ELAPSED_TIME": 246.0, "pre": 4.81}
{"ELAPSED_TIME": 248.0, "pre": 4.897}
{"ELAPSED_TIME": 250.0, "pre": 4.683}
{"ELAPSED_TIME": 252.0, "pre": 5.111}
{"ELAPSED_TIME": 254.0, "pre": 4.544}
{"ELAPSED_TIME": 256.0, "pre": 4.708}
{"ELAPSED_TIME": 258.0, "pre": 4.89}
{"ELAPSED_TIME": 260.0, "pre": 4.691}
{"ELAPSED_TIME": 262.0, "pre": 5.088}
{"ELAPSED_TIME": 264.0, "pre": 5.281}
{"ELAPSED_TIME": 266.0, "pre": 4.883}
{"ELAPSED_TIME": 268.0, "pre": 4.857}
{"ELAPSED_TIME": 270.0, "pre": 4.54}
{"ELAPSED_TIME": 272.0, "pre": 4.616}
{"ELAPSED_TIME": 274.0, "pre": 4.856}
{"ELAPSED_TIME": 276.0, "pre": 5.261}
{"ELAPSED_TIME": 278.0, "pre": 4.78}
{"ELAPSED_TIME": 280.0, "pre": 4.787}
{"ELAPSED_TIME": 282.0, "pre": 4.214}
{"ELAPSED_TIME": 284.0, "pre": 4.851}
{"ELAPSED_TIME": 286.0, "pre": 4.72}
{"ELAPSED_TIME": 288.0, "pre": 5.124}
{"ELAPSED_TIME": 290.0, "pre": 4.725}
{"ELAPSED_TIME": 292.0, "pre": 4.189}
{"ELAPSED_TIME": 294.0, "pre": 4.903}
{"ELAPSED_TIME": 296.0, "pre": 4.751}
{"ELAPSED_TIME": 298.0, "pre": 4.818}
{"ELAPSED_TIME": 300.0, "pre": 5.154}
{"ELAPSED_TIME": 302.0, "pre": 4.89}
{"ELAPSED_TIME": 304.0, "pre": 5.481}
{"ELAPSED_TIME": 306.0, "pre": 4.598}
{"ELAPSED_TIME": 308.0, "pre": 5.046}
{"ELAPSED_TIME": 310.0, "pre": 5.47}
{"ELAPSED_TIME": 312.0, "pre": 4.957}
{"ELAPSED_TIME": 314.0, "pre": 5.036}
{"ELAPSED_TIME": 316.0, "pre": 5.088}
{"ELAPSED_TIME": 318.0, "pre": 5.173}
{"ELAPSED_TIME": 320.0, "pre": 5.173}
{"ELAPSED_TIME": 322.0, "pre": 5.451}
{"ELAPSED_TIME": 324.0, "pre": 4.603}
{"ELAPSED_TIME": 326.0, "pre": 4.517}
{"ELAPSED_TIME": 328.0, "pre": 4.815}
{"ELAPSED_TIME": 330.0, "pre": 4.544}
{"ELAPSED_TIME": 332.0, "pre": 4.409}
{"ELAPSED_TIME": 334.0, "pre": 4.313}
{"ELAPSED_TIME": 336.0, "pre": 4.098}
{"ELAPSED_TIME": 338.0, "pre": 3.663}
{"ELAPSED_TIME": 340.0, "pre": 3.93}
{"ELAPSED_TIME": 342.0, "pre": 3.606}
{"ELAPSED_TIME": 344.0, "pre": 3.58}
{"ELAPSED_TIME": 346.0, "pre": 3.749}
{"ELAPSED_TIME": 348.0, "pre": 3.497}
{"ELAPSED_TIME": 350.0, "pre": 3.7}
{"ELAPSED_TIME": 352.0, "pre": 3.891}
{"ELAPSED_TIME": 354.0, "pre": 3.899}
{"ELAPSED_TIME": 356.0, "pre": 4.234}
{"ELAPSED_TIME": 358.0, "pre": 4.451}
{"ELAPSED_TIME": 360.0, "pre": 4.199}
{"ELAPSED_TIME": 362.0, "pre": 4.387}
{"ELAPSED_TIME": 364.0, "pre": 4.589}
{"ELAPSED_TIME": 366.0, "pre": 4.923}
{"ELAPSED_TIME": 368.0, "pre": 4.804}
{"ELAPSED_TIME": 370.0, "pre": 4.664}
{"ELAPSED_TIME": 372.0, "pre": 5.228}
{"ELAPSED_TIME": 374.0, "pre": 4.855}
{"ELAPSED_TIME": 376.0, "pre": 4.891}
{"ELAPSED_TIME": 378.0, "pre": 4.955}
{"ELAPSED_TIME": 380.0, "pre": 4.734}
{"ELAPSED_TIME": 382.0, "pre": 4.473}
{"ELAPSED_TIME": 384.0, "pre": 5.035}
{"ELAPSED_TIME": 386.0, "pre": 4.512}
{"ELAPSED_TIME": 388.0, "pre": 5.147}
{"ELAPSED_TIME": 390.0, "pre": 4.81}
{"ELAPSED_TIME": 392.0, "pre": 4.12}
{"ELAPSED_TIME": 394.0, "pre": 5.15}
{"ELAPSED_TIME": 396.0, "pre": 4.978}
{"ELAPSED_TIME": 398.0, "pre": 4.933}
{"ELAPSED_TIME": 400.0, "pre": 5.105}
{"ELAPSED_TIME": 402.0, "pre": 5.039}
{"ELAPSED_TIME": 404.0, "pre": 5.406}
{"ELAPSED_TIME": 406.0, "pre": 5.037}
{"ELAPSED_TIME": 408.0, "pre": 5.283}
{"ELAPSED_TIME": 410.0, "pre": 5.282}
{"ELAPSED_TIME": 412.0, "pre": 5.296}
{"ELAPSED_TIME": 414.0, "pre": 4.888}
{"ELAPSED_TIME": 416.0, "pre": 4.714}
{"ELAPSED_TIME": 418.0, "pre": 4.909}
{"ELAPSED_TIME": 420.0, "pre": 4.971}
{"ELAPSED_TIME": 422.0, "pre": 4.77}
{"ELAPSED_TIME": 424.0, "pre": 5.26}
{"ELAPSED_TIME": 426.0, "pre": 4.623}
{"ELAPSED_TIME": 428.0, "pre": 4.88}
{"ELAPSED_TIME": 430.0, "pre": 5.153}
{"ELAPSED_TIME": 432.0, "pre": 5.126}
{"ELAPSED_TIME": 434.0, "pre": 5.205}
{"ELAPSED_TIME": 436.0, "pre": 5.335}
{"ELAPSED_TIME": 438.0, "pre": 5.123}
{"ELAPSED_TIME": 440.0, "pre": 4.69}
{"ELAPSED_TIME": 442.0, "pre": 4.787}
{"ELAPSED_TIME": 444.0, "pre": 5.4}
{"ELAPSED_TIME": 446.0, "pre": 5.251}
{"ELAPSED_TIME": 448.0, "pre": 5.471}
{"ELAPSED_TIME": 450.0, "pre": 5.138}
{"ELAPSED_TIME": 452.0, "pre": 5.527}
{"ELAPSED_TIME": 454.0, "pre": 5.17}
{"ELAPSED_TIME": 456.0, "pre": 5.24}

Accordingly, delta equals 0.9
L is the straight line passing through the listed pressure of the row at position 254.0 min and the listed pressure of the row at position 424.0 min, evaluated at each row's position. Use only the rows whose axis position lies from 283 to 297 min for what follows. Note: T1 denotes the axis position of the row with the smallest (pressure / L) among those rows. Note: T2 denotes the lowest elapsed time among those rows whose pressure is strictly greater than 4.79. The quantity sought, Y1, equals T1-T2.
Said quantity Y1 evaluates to 8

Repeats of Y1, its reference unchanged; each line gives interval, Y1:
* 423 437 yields 2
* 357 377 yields -6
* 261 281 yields 8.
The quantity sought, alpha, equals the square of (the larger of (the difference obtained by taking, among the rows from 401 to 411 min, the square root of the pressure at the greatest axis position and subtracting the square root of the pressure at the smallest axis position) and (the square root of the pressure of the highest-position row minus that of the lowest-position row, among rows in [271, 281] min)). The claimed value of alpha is 0.003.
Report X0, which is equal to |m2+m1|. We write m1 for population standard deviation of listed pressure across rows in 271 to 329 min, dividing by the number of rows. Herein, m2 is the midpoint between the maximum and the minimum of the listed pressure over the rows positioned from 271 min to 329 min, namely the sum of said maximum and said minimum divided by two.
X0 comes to 5.2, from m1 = 0.319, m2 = 4.8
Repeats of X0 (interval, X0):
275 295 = 5.0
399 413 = 5.4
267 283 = 5.0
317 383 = 5.0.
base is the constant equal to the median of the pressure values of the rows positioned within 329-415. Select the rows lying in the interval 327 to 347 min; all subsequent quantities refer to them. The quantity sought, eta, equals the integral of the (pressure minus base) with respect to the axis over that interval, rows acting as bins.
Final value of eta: -11.9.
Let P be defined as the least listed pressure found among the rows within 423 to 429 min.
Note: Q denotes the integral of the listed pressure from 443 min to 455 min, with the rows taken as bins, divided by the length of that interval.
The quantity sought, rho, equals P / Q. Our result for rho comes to 0.87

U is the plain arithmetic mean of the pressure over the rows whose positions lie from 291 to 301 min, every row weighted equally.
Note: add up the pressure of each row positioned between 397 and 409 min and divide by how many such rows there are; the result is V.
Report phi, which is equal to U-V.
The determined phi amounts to -0.4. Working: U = 4.8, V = 5.13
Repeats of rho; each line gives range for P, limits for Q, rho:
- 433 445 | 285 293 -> 1.00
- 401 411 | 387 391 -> 1.01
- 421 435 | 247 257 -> 0.97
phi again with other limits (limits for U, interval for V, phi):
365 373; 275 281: 0.0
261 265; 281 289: 0.5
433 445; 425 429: 0.3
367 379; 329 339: 0.7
